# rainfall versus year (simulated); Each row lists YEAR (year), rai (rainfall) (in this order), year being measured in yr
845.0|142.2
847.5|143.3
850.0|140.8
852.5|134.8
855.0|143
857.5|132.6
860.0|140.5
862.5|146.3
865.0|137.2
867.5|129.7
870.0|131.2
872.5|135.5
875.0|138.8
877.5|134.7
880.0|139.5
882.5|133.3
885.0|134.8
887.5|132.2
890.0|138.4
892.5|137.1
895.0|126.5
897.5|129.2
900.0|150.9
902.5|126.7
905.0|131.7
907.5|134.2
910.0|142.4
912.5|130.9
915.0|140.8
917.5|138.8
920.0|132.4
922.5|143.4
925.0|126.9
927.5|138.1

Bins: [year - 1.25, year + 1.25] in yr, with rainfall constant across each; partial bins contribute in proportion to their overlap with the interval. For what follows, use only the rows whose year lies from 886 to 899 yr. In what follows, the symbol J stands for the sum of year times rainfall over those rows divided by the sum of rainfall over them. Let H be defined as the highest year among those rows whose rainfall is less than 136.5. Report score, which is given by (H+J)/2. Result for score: 895.0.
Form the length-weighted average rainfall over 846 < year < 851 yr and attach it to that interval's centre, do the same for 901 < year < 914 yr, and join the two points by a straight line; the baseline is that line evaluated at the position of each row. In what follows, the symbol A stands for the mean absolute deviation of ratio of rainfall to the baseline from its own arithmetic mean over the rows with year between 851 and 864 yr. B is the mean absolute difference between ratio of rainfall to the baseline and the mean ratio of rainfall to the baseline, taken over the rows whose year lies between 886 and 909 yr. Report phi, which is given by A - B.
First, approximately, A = 0.035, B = 0.040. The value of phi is -0.005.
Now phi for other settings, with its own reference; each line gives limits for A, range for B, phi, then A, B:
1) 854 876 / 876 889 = 0.017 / 0.030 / 0.013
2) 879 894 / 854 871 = -0.016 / 0.019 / 0.035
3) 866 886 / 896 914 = -0.029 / 0.020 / 0.049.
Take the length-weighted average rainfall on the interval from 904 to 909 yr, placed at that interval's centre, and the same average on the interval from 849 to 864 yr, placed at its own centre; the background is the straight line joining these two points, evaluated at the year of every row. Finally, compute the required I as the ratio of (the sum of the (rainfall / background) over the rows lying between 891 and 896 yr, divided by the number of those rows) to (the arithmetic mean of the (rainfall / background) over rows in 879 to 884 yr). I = 0.98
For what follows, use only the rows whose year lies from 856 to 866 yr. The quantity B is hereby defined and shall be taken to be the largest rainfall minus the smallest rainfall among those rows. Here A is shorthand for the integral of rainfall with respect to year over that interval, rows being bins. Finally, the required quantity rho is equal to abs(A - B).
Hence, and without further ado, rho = 1379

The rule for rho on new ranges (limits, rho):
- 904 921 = 2300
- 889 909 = 2663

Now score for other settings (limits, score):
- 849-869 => 863.1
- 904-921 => 916.3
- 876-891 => 885.6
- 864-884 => 878.1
